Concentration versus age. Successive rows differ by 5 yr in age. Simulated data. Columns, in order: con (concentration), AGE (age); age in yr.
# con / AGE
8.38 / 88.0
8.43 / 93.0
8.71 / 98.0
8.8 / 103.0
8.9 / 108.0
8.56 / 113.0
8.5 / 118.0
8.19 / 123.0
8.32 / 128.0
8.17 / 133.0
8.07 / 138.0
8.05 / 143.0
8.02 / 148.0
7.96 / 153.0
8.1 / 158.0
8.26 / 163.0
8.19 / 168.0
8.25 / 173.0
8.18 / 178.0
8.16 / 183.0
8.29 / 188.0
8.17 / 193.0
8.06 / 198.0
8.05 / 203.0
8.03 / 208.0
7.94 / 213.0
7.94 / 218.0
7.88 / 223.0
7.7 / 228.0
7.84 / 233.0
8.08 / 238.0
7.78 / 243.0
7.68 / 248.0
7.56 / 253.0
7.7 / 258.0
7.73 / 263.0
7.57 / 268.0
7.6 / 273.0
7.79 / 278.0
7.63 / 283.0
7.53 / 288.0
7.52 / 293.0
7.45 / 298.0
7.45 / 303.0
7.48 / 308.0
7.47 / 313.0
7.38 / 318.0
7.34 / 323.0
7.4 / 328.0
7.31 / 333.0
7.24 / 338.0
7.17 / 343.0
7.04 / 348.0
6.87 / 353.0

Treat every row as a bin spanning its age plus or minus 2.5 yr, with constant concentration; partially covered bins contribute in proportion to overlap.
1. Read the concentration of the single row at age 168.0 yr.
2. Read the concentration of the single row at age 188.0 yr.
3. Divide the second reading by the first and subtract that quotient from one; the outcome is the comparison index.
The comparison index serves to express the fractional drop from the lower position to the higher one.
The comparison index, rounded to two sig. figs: -0.012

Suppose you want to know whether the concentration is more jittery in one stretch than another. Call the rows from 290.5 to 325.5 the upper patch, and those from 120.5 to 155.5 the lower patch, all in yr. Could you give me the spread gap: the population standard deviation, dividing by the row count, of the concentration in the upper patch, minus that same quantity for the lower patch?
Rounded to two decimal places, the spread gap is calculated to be -0.06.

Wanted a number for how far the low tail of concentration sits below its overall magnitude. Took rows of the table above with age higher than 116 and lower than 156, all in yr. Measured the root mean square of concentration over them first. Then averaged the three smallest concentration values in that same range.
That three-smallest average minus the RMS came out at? -0.15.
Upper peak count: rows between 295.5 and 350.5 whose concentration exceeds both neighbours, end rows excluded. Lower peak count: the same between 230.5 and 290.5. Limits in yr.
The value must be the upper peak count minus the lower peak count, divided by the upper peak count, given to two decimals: -0.50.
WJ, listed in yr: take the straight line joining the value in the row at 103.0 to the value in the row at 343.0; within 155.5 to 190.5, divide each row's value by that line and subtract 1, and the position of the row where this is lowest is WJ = 158.0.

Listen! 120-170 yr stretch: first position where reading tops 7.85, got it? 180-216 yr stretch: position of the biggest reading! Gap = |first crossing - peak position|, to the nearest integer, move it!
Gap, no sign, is 65 yr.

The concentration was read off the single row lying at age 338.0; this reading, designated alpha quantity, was 7.24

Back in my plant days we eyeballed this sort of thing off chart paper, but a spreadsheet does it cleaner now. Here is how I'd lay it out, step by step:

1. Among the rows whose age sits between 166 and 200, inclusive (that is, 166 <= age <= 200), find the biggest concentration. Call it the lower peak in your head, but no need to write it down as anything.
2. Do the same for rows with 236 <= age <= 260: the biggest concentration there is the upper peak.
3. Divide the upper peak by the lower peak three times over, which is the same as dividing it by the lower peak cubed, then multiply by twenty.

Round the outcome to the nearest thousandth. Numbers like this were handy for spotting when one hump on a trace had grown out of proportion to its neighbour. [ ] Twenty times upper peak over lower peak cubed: 0.284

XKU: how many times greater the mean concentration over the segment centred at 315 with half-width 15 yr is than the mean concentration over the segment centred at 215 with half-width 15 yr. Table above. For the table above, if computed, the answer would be 0.94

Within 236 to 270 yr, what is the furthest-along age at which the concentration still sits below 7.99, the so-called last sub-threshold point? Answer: 268.0 yr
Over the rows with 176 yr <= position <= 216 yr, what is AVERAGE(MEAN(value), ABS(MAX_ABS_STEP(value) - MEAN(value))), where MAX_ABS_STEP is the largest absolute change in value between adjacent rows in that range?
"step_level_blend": 8.0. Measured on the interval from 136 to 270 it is 7.8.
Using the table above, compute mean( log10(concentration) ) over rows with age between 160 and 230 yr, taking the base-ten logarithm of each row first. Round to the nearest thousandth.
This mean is 0.907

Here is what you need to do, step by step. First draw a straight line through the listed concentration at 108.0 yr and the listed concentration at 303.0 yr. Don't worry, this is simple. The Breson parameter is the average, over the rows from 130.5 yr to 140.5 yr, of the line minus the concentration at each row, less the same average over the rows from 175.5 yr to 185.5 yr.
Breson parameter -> 0.38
